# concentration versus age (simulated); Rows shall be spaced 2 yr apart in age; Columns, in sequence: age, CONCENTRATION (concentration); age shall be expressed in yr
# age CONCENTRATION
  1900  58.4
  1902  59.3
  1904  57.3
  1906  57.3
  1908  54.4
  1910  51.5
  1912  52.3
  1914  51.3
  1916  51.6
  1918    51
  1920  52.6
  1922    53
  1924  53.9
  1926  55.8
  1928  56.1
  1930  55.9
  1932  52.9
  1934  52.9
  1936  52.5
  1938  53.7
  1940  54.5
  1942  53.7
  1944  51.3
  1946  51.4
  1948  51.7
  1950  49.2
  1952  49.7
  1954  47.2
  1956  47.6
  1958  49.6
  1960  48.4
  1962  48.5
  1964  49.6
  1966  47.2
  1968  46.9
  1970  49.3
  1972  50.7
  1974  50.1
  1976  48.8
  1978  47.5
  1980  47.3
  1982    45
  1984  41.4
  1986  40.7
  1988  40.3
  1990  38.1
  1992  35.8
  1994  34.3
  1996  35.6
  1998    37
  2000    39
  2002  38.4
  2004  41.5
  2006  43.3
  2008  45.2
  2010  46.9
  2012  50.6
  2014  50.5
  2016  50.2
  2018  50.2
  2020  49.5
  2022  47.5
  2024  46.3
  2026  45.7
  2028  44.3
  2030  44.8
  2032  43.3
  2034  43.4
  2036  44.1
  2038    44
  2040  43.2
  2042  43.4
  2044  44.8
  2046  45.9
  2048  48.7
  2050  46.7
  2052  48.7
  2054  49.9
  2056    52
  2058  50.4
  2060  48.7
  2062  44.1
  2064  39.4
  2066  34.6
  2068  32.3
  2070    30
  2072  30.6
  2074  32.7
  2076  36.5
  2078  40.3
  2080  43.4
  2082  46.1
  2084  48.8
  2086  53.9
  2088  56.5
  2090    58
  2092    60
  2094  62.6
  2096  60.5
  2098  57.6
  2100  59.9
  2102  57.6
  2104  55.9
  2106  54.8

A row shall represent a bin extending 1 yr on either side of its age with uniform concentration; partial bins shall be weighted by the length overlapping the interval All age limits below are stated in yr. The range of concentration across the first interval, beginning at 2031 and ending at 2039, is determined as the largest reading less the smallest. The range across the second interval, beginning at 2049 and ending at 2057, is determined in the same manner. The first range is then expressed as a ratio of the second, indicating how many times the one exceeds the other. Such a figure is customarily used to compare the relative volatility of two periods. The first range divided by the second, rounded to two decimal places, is 0.15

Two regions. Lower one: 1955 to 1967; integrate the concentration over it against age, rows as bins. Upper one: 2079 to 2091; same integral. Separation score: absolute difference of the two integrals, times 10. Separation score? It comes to 316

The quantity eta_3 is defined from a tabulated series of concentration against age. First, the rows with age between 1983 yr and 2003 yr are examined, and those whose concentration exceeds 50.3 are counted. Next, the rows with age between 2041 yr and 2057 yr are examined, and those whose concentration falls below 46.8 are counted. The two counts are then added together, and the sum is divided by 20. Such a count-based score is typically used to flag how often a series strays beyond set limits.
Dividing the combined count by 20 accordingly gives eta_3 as 0.20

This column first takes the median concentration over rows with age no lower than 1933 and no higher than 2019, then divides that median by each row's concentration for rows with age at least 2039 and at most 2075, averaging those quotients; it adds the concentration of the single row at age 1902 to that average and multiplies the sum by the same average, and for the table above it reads 71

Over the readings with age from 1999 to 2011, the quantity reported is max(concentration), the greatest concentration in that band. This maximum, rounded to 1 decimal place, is 46.9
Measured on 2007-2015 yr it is 50.6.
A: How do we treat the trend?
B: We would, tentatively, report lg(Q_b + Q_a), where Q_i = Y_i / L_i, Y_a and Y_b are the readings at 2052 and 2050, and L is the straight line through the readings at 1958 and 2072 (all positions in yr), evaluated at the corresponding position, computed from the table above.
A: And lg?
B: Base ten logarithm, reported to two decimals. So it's 0.45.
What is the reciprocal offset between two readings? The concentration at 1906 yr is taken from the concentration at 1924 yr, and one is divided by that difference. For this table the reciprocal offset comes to -0.29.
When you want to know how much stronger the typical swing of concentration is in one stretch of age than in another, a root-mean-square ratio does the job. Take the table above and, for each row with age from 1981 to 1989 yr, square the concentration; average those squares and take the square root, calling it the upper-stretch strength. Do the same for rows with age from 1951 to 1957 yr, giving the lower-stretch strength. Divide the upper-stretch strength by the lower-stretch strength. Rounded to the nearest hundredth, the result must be 0.87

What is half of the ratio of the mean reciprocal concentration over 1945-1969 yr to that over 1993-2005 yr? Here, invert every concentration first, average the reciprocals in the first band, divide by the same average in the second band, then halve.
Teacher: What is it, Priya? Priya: 0.38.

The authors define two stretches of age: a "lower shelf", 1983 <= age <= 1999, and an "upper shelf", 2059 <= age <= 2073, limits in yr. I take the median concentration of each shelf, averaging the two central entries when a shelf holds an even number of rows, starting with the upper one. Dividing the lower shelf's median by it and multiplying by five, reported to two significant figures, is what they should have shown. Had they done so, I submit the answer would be 5.4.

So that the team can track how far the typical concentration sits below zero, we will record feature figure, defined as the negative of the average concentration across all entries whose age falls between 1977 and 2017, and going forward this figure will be -42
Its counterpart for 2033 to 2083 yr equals -43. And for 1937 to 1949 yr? -53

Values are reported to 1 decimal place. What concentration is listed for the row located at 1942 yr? 53.7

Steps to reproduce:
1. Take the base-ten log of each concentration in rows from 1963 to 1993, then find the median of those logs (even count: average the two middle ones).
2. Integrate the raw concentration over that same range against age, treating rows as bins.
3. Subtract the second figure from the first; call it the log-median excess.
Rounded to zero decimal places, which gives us -1356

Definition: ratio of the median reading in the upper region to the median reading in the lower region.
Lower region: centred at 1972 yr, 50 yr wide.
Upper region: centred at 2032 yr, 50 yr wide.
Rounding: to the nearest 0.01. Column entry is 0.97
